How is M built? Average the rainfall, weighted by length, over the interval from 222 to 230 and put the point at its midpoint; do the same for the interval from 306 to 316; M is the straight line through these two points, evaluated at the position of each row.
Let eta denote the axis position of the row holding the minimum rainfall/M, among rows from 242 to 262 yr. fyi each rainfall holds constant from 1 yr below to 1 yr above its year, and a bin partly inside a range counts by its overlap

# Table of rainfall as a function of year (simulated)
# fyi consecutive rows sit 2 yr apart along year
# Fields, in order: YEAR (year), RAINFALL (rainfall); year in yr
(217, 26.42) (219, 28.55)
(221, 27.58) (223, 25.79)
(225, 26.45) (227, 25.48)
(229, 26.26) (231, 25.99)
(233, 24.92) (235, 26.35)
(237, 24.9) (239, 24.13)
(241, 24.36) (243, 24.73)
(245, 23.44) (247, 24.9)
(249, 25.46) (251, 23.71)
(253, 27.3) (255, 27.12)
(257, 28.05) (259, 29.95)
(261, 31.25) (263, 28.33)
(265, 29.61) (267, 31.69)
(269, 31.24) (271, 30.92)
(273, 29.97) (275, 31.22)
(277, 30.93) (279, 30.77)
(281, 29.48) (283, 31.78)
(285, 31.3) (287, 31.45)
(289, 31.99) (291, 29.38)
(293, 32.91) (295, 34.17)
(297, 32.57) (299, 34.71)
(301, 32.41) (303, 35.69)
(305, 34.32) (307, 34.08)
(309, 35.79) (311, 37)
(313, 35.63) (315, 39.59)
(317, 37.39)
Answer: 251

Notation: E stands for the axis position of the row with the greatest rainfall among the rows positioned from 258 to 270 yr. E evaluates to 267 yr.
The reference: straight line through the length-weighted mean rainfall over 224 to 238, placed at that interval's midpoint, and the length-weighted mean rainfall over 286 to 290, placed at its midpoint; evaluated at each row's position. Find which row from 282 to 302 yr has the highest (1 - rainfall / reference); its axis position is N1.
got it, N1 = 291 yr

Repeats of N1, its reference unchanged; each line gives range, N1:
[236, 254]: 251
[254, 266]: 255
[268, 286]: 281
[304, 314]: 307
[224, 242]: 239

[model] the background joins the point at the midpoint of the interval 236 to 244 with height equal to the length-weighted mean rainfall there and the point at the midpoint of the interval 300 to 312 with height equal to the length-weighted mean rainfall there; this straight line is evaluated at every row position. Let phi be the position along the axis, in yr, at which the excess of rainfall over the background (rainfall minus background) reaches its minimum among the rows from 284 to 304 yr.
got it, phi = 291 yr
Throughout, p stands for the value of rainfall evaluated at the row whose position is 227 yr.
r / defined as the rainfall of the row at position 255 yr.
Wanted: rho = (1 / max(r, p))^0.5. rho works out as 0.192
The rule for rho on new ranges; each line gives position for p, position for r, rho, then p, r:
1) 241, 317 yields 0.164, 24.36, 37.39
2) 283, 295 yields 0.171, 31.78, 34.17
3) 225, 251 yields 0.194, 26.45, 23.71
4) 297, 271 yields 0.175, 32.57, 30.92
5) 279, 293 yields 0.174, 30.77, 32.91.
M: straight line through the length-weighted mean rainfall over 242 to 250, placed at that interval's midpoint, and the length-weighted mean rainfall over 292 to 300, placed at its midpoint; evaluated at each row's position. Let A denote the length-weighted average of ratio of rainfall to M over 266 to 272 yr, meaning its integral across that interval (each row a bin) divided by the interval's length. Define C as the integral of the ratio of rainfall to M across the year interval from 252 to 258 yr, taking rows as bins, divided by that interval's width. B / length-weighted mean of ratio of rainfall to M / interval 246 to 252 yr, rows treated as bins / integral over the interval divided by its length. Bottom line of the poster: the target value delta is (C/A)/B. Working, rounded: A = 1.09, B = 0.98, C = 1.05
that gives 0.98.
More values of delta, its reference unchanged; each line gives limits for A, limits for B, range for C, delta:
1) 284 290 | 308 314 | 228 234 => 1.19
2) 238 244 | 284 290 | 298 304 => 0.98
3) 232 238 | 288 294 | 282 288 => 0.93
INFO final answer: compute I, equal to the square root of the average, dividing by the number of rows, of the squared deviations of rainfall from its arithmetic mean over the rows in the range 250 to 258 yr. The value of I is 1.67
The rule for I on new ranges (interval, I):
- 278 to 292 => 0.98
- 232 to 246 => 0.83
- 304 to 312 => 1.18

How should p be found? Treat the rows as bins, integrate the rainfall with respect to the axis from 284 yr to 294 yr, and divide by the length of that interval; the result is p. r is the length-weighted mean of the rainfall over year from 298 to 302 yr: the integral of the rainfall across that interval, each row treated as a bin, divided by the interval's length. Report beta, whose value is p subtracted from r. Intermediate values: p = 31.4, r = 33.6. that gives 2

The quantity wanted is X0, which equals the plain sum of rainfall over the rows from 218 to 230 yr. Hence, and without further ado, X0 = 160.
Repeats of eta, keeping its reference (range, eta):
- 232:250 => 245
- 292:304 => 301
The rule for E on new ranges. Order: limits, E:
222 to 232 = 225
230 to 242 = 235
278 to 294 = 293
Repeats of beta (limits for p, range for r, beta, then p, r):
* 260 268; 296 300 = 3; 30.2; 33.6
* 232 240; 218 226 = 2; 25.1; 27.1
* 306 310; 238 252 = -11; 34.9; 24.4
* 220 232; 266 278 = 5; 26.3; 31.0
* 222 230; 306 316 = 10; 26.0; 36.4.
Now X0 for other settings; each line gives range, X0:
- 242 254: 150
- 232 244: 149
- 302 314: 213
